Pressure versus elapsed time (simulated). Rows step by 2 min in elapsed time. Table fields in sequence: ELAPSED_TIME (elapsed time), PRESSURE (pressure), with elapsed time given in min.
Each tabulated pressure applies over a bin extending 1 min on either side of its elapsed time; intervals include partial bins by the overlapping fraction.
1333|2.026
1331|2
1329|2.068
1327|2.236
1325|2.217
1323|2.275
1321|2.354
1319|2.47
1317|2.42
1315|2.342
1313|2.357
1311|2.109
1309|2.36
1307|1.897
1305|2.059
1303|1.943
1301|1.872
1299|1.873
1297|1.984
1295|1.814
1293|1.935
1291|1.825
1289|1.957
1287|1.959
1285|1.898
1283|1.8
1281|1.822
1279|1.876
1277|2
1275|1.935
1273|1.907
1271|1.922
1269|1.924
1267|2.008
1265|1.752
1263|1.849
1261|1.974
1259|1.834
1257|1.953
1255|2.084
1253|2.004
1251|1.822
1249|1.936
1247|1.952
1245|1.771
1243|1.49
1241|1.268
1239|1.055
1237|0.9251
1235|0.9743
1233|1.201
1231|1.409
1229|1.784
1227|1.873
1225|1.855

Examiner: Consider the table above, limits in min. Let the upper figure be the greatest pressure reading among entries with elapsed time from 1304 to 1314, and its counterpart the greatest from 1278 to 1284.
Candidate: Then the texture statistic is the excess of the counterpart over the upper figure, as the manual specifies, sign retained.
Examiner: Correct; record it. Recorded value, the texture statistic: -0.48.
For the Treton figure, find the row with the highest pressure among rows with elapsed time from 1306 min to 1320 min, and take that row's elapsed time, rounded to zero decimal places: 1319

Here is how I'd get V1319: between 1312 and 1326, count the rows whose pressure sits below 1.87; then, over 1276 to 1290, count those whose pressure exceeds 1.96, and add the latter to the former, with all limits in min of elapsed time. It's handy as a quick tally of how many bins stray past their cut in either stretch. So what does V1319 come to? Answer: 1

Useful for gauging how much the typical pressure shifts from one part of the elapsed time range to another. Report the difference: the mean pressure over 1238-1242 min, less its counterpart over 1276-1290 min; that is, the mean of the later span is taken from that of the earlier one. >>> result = -0.7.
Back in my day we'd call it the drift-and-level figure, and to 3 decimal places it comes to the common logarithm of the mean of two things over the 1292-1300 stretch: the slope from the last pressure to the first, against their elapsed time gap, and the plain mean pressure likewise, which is -0.024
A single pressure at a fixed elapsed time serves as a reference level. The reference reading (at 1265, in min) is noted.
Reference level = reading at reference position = 1.752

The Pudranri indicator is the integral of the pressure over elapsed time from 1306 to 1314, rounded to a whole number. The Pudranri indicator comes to 17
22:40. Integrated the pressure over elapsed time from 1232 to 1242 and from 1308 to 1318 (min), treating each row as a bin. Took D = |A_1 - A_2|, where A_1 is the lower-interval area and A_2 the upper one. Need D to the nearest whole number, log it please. 12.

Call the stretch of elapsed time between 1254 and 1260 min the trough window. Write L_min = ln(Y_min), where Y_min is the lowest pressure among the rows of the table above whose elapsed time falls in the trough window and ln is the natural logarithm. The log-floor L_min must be 0.61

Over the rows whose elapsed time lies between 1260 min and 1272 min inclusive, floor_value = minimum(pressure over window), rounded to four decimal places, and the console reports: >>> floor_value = 1.7520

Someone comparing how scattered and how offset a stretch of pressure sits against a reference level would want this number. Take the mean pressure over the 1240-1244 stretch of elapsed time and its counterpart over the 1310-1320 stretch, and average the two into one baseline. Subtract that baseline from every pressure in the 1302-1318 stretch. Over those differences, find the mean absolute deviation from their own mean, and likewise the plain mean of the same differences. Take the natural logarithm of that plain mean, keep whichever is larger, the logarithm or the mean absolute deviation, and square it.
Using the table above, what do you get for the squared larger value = 0.034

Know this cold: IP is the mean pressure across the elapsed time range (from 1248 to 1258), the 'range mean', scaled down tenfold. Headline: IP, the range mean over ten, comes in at 0.196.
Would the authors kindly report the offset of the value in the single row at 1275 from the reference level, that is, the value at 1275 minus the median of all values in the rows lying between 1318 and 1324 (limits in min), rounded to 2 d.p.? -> -0.42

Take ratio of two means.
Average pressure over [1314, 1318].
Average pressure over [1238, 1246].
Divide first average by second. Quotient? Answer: 1.71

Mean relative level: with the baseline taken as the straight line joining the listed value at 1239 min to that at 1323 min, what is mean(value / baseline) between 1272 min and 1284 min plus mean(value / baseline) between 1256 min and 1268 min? 2.53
